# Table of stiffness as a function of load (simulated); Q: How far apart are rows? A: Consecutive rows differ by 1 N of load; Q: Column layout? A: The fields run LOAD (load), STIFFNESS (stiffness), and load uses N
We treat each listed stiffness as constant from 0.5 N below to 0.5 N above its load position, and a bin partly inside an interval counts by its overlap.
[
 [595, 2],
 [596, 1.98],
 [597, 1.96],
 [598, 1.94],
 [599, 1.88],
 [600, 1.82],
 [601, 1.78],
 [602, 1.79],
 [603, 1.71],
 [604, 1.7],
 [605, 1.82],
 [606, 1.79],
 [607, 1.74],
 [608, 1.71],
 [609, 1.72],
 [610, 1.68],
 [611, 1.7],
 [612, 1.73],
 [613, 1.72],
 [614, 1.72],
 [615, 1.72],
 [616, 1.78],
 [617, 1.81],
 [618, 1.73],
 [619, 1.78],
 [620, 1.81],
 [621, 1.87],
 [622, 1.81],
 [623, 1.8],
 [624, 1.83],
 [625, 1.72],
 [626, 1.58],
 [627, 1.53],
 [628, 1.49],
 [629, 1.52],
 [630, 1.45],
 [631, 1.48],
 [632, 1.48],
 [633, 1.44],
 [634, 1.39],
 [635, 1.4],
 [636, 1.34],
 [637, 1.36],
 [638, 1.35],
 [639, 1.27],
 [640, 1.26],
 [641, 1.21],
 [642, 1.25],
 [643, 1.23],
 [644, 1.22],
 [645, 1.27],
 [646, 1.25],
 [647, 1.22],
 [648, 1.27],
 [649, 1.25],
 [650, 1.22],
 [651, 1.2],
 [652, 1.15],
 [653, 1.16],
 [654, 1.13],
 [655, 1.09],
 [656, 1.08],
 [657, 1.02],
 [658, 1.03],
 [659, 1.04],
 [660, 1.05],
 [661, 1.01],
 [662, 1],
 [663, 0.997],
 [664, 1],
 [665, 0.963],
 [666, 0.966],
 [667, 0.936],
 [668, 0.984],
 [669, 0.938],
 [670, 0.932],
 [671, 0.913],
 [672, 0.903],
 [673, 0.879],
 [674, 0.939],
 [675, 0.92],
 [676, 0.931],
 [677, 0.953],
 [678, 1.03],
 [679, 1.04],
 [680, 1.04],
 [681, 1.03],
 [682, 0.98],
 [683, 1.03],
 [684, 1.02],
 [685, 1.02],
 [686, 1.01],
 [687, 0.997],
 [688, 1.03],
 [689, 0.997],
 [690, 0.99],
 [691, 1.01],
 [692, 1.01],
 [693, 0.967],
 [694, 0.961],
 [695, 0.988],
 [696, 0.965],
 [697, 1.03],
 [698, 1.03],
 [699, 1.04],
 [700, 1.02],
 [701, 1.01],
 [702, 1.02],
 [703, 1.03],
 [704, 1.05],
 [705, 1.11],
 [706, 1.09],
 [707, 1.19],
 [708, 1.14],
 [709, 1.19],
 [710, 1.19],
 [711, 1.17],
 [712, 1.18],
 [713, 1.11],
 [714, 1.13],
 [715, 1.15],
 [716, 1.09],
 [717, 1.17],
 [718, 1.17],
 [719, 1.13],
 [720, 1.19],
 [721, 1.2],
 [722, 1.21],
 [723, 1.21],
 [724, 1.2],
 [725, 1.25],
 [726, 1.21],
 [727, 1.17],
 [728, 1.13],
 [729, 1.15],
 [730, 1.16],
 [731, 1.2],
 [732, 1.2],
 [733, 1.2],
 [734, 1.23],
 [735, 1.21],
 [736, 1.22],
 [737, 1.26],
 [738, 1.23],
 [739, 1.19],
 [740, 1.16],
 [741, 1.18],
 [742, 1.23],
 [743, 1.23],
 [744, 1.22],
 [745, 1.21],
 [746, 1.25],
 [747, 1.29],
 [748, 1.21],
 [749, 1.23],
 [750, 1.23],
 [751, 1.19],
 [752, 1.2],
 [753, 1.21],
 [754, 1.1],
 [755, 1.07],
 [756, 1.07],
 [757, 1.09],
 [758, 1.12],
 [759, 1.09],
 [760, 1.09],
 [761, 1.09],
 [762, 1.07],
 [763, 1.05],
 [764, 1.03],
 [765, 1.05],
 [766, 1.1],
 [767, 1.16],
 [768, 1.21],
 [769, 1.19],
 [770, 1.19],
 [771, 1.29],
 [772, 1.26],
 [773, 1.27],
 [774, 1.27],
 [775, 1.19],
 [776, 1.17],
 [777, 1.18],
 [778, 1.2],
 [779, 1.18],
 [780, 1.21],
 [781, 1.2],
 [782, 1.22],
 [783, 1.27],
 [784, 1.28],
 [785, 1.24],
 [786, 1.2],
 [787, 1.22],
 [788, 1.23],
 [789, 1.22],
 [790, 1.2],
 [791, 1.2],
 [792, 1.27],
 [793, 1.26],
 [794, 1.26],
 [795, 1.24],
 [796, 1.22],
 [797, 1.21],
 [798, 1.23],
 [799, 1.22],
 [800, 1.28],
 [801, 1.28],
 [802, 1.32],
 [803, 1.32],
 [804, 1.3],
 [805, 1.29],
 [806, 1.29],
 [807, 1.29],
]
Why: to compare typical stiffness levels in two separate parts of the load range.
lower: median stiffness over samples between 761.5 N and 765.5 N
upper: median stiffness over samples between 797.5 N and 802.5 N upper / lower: 1.2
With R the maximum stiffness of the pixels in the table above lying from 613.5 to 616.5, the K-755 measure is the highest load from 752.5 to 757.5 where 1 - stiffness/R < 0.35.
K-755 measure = 753 N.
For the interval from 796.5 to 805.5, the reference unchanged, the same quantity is 805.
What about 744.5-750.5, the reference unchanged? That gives 750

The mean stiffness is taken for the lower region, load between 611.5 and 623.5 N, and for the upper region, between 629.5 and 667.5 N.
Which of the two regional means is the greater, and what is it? 1.8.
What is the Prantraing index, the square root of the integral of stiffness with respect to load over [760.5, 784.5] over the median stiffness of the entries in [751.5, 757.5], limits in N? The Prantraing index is 5.1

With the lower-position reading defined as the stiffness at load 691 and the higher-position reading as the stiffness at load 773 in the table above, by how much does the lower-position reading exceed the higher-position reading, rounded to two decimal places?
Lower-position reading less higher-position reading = -0.26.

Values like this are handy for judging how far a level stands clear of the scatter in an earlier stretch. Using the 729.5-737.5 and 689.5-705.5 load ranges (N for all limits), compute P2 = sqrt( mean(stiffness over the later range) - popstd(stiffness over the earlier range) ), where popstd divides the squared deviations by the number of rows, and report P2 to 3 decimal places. 1.084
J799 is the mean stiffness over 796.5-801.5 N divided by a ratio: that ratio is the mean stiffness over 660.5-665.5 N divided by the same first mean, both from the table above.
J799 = 1.56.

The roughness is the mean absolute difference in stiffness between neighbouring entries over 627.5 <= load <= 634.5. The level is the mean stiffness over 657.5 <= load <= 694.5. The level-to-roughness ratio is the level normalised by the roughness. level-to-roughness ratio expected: 27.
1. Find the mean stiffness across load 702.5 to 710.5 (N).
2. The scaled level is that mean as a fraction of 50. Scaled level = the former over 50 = 0.022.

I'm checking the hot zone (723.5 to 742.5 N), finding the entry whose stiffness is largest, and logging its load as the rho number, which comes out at 737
